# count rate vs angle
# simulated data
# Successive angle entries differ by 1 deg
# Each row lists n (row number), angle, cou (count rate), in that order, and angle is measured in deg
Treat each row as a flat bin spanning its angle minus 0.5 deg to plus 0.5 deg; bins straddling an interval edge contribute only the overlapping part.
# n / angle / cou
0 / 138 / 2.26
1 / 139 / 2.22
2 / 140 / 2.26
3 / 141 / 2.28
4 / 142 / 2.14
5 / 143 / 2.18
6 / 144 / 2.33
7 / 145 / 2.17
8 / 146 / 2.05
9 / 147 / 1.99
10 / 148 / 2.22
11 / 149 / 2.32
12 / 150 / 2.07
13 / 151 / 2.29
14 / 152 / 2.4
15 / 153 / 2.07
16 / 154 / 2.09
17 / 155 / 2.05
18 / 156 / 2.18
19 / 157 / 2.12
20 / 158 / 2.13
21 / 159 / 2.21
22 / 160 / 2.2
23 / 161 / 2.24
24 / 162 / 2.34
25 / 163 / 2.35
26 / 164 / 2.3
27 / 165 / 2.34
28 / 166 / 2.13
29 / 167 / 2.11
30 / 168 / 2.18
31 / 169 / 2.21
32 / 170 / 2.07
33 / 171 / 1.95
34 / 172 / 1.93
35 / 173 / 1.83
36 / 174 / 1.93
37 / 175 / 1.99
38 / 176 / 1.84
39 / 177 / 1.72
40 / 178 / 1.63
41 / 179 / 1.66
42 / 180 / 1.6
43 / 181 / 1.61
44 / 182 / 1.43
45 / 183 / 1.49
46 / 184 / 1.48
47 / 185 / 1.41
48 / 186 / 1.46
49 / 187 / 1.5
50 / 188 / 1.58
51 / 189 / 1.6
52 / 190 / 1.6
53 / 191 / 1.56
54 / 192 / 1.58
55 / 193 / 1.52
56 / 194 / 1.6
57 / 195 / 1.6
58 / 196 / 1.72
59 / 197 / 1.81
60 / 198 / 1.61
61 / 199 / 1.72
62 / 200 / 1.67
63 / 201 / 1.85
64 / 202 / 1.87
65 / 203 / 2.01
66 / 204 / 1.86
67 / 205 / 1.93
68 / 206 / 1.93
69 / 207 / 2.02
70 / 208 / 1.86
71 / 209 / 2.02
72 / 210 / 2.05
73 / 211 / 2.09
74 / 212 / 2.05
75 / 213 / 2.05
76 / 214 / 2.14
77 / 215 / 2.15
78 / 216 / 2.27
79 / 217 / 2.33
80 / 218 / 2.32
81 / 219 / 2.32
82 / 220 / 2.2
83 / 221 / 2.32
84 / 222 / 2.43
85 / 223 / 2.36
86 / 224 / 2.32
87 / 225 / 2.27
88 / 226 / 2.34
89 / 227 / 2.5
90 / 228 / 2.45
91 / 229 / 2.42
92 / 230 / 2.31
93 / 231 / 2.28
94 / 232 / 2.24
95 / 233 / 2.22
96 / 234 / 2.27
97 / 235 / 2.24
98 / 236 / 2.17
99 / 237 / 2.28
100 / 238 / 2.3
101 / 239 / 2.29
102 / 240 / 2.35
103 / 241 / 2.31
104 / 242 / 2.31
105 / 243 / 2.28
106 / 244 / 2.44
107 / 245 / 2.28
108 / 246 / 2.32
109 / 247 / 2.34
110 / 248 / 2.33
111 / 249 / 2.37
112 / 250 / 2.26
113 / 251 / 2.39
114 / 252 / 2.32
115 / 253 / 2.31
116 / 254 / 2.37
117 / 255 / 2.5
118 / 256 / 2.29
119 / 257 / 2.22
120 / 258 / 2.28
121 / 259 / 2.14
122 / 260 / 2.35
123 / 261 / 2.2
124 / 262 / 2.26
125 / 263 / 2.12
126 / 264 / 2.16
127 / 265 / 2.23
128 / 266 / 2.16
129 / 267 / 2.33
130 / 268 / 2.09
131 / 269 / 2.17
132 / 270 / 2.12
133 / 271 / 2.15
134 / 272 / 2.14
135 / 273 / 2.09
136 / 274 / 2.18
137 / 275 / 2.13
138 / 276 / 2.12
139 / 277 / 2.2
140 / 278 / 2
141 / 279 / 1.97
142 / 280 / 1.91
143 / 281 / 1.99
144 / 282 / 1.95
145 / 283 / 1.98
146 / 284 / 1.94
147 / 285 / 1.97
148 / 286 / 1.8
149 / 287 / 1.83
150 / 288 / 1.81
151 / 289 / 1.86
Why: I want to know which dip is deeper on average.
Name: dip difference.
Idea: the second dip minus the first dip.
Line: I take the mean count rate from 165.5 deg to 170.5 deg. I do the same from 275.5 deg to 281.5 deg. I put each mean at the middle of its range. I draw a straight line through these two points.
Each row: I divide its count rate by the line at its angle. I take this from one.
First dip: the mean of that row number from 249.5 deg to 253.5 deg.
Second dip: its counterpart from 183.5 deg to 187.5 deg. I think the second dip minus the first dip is 0.44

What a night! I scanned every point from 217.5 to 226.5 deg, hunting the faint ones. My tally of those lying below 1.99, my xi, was 0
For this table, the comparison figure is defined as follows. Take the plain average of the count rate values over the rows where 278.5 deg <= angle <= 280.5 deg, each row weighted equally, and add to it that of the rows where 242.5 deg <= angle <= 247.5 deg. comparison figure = 4.27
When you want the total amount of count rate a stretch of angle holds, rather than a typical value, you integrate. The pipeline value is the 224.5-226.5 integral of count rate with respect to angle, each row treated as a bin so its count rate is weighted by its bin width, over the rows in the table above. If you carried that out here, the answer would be 4.61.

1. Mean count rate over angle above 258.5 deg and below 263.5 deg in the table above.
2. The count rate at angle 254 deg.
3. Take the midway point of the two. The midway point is 2.3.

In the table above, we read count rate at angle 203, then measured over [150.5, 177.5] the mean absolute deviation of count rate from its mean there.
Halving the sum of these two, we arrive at 1.07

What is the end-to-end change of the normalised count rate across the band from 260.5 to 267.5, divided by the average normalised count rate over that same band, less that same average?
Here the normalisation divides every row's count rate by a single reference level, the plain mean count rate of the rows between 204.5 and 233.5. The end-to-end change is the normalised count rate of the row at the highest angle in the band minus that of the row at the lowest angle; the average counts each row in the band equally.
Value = -0.94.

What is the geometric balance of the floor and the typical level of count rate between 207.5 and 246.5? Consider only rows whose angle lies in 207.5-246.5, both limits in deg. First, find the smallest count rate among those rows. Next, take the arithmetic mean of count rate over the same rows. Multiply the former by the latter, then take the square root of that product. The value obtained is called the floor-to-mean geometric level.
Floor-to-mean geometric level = 2.05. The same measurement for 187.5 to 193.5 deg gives 1.55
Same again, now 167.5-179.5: 1.77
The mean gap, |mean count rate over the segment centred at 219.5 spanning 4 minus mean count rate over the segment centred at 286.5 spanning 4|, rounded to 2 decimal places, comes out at 0.44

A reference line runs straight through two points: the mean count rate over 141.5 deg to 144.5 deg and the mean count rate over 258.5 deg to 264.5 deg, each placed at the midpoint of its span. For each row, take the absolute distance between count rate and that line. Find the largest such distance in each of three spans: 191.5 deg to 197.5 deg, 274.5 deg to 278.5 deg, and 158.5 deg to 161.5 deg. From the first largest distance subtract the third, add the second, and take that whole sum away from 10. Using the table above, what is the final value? 9.1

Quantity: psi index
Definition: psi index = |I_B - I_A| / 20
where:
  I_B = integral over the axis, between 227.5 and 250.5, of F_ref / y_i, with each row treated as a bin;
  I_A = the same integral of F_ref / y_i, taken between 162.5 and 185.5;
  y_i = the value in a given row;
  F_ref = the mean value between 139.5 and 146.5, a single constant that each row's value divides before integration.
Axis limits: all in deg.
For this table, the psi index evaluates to 0.28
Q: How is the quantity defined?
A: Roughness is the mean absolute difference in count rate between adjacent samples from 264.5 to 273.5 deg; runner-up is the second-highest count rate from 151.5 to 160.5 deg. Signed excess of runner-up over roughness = 2.12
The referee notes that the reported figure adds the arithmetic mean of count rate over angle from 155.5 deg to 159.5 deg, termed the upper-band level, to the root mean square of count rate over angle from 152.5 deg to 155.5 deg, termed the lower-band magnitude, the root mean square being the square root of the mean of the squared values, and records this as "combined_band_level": 4.2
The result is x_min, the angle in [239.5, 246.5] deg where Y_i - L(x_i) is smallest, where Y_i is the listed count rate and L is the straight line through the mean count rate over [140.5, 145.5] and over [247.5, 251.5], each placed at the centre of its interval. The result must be 245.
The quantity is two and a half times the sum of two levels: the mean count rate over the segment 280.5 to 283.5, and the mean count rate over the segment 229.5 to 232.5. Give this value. 10.6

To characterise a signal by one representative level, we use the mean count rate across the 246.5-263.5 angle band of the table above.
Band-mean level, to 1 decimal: 2.3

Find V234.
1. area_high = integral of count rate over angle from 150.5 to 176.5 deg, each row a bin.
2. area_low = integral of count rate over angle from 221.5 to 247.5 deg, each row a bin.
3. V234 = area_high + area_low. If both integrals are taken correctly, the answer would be 116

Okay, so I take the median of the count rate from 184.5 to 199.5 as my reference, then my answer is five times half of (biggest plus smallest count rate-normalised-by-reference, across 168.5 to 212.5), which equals 5.7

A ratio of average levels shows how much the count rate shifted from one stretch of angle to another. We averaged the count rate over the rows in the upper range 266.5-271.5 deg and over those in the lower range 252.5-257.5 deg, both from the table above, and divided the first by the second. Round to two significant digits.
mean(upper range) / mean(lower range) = 0.93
